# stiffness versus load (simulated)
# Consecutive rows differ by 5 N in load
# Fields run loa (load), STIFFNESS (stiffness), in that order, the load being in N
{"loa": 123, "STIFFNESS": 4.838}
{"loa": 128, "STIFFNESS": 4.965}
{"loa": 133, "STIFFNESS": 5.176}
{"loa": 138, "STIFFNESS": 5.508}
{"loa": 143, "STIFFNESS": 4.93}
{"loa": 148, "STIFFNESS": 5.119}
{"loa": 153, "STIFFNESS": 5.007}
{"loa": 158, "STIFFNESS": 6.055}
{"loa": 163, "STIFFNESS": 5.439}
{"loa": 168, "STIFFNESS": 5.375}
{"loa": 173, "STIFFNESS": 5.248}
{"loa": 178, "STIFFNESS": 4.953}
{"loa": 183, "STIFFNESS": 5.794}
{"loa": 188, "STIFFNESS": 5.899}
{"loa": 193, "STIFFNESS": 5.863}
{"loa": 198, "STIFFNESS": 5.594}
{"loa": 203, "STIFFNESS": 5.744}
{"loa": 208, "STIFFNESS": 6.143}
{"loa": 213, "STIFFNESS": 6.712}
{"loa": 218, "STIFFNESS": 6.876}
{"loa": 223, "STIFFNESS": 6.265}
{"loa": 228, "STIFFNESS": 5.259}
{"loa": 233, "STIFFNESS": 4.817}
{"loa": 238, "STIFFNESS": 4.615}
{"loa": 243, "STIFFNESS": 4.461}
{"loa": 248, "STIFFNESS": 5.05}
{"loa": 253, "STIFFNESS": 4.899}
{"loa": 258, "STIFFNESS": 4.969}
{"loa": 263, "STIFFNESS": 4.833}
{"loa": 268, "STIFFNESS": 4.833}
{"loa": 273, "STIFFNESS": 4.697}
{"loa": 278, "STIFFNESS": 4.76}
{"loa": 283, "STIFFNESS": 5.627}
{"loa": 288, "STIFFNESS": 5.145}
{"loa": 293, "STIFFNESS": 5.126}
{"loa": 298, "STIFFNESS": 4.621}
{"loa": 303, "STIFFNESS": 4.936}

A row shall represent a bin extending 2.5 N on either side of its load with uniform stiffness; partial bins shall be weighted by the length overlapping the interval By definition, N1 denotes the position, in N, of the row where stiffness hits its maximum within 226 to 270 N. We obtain 228 N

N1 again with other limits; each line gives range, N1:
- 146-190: 158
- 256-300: 283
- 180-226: 218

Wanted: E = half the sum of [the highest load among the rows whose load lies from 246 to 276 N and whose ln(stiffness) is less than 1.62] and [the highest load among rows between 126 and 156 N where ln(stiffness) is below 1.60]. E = 208.0 N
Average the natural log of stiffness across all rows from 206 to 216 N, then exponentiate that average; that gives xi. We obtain 6.4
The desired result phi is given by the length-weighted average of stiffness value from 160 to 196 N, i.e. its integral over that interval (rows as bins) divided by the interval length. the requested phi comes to 5.52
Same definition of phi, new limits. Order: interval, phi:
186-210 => 5.84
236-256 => 4.77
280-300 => 5.13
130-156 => 5.16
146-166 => 5.41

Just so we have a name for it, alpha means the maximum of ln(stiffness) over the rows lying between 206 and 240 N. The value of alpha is 1.93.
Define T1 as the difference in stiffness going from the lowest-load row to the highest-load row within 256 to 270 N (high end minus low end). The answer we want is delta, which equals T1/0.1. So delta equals -1.4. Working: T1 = -0.14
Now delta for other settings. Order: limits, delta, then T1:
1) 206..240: -15.3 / -1.53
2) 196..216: 11.2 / 1.12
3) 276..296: 3.7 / 0.37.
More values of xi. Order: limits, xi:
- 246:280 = 4.9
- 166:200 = 5.5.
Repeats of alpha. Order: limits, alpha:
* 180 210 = 1.82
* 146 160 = 1.80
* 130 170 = 1.80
